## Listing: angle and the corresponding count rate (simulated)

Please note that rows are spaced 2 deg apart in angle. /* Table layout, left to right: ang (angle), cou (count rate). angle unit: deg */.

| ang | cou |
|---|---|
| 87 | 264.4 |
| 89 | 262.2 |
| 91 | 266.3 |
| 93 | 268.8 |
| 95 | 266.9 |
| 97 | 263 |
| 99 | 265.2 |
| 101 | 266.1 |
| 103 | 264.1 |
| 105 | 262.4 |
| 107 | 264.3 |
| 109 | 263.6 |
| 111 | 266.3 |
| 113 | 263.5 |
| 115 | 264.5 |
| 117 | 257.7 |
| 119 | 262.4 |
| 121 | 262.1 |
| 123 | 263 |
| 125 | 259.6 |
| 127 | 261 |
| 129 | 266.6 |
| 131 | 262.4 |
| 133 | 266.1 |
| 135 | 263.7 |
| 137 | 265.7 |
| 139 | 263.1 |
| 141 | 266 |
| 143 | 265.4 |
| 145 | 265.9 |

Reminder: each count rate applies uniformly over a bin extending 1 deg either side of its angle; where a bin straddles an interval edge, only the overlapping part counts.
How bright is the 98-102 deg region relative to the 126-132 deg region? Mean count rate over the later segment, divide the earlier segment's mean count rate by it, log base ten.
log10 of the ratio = 0.0038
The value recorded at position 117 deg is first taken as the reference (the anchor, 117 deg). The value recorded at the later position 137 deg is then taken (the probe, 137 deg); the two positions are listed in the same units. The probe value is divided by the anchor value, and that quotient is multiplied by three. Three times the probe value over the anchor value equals 3.09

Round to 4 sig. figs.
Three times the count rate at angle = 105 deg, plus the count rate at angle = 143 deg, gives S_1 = 1053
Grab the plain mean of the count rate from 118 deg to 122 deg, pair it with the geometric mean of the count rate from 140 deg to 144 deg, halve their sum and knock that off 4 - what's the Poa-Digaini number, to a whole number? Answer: -260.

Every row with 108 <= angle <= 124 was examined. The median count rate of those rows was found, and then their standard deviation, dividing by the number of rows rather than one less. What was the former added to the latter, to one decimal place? 265.6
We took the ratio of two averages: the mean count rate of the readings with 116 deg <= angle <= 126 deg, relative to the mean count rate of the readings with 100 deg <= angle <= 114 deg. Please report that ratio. 0.99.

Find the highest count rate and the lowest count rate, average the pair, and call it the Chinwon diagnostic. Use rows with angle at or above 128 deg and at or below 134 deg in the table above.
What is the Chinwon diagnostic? 264.5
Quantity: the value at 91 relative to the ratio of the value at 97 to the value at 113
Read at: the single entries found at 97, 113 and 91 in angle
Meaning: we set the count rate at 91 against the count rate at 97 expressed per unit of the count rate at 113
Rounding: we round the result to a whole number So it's 267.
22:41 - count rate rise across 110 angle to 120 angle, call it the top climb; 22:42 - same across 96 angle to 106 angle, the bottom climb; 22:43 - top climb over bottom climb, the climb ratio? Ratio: 6.5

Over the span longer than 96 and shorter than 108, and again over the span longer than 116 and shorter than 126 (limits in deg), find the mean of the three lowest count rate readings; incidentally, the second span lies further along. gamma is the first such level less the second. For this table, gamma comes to 3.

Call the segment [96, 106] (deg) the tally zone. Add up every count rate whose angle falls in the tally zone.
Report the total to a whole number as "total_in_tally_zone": 1321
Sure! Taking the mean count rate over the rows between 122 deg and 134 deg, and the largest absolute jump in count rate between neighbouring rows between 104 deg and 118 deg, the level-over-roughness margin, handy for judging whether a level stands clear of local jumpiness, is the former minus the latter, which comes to 256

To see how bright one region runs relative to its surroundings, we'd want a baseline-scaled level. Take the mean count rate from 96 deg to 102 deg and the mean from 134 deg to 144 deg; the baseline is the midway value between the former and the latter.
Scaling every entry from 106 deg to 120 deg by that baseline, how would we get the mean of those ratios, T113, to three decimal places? 0.994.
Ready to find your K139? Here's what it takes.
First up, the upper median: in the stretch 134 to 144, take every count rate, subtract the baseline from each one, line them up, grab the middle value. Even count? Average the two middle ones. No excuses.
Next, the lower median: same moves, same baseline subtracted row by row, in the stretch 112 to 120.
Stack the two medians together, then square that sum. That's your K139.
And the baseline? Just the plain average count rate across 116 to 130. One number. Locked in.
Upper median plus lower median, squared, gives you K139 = 23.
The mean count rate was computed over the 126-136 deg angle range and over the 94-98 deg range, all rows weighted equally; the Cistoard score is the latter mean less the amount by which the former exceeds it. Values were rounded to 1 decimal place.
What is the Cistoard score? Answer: 265.9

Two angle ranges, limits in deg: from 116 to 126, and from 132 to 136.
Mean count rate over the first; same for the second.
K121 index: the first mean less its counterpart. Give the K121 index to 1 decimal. -3.9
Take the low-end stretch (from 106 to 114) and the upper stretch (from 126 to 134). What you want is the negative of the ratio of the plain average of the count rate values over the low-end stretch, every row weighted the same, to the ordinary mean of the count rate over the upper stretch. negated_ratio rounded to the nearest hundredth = -1.00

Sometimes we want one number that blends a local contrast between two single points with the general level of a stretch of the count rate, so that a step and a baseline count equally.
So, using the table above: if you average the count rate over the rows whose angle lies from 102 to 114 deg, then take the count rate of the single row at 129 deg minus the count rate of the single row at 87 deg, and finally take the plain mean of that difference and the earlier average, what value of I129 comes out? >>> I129 133.1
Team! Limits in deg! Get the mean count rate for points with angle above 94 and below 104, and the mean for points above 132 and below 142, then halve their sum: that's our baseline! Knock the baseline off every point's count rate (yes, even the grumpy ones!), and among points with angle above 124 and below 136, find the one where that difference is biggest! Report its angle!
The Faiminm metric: 129 deg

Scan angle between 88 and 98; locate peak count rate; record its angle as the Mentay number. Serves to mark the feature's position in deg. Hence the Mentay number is 93 deg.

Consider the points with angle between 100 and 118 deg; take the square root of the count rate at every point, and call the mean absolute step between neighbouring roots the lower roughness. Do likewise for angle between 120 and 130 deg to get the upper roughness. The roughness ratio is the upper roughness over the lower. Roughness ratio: 1.15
